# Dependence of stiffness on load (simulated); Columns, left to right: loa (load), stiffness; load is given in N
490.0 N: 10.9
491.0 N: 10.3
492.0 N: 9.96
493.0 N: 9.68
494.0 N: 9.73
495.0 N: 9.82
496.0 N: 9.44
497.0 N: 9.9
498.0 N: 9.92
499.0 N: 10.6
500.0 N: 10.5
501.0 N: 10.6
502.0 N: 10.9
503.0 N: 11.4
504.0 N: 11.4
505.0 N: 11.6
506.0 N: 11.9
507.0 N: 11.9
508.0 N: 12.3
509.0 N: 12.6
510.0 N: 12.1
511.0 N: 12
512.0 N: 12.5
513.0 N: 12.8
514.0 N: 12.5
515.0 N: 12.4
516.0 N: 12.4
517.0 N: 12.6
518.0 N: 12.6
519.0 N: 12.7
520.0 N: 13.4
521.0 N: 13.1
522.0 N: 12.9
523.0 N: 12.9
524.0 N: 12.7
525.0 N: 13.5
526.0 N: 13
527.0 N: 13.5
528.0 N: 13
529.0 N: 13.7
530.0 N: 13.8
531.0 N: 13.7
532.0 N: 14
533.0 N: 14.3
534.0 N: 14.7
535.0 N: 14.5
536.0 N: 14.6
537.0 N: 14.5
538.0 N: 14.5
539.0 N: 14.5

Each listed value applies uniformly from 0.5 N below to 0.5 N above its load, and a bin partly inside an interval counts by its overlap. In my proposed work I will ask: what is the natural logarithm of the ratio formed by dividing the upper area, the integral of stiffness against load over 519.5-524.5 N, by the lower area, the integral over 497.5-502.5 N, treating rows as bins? 0.2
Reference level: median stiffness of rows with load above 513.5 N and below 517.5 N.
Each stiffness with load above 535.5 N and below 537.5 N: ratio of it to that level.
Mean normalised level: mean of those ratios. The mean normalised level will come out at 1.17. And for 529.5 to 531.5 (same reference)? 1.10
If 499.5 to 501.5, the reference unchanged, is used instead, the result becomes 0.85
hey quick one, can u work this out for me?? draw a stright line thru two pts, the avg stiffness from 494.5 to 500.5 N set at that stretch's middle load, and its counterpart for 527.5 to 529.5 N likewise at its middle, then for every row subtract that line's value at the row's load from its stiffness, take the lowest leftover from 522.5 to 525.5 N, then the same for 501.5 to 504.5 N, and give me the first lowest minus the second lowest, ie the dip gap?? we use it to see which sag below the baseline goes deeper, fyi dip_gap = -0.6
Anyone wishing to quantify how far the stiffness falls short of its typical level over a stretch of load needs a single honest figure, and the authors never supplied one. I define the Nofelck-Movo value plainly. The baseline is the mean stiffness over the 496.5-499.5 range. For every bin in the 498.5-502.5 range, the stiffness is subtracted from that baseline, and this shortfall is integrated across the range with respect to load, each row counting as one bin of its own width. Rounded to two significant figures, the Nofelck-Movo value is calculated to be -2.0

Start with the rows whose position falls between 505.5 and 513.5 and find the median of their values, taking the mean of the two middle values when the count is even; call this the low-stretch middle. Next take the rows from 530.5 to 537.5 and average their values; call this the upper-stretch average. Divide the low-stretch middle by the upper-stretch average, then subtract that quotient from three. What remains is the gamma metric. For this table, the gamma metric 2.15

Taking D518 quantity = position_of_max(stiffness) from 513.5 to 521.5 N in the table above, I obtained 520.0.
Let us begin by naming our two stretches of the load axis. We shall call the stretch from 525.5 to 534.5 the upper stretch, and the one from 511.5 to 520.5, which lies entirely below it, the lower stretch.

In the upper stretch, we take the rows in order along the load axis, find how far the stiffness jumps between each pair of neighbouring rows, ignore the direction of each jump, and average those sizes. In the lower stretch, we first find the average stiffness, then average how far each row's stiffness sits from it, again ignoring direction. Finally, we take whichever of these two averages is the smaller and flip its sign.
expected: -0.207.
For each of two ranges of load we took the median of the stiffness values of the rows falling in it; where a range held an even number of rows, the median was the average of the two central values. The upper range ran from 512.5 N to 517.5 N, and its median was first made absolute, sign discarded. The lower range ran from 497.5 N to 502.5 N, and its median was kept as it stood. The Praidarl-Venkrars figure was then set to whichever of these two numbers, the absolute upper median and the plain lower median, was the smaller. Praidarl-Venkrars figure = 10.6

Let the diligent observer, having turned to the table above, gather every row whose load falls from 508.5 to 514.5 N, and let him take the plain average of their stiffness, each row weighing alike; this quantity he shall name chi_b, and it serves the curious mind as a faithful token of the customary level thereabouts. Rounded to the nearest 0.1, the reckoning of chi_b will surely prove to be 12.4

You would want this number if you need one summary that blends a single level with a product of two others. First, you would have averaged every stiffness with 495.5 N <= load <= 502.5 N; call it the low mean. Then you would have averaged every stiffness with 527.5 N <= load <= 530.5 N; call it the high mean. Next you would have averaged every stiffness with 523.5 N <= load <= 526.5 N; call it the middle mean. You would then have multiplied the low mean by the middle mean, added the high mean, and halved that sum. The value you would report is 74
